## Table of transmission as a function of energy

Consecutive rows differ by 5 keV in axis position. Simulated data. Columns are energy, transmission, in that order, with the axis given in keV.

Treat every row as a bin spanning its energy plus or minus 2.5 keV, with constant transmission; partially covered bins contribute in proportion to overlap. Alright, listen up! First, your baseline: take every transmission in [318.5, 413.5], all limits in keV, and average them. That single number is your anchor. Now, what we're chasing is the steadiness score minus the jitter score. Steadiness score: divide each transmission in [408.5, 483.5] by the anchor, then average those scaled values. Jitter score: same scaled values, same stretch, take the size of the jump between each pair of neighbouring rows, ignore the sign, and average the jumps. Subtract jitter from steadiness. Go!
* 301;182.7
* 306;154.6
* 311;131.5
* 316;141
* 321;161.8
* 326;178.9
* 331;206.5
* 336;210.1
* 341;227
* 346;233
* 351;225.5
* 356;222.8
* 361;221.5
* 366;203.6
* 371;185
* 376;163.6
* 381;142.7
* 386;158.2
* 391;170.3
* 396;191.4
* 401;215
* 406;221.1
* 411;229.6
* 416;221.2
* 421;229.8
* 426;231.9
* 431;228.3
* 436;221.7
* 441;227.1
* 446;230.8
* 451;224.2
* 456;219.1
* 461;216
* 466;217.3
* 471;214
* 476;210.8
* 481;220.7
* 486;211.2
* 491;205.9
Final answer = 1.10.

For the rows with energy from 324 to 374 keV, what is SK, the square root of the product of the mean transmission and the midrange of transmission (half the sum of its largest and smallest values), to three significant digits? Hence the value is 209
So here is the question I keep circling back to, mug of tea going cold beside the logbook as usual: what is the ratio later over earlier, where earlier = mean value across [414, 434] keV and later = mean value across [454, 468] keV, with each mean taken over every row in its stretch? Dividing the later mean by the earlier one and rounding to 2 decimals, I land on 0.95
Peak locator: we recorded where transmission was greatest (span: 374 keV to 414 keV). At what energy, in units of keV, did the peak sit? 411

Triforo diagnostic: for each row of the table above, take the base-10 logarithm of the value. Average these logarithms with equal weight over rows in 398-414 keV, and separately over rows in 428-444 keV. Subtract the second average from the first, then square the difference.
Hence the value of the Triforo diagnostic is 0.000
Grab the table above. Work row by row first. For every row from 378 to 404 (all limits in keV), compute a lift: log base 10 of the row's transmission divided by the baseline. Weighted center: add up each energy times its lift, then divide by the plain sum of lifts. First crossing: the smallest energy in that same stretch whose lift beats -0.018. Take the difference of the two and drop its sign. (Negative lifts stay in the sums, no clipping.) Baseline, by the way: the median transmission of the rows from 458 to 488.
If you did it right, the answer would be 14.7 keV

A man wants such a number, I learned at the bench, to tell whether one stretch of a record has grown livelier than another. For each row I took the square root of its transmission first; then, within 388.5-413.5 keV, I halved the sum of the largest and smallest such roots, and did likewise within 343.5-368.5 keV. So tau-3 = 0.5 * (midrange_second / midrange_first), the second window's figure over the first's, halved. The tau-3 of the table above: 0.52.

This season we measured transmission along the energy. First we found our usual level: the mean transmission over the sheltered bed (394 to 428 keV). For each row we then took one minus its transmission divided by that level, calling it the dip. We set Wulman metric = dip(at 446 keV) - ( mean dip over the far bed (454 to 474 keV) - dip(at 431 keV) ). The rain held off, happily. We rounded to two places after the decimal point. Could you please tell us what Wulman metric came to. -0.10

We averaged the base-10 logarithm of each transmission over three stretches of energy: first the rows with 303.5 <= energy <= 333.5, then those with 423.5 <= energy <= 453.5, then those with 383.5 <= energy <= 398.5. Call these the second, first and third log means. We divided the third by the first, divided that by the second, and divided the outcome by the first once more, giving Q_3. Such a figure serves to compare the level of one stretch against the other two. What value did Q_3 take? 0.183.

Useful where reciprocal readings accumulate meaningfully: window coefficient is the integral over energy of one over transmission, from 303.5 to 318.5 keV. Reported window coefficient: 0.106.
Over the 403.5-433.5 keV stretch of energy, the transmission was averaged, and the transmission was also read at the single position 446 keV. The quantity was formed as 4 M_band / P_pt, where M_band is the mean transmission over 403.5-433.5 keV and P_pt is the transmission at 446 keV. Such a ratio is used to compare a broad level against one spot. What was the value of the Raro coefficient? 3.93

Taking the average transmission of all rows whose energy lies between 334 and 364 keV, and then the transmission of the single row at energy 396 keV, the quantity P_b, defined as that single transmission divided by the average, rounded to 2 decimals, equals 0.86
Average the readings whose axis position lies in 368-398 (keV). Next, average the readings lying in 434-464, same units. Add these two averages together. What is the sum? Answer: 392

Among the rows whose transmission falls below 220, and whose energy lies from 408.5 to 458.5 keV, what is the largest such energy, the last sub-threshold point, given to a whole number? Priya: 456 keV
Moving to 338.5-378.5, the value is 376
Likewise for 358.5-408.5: 401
